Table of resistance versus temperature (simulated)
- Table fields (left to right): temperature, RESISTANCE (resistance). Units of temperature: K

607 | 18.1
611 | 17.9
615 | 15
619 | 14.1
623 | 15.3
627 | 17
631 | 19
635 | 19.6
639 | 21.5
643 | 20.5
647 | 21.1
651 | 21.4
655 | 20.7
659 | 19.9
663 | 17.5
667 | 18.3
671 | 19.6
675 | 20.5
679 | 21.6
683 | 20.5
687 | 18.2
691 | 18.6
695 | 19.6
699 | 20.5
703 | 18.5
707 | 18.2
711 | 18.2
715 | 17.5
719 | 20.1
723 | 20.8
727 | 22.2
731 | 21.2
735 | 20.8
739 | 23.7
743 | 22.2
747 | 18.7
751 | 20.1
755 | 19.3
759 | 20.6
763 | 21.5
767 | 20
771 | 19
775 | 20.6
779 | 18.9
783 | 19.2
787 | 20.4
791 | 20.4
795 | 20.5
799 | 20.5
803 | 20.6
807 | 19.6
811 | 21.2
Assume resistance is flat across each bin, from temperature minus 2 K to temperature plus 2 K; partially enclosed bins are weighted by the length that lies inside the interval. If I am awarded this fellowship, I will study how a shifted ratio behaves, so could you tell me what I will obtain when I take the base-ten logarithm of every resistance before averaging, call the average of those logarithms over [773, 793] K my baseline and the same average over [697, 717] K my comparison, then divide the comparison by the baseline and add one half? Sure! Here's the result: 1.477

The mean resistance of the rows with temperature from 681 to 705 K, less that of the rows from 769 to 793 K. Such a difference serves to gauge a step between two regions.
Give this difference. -0.4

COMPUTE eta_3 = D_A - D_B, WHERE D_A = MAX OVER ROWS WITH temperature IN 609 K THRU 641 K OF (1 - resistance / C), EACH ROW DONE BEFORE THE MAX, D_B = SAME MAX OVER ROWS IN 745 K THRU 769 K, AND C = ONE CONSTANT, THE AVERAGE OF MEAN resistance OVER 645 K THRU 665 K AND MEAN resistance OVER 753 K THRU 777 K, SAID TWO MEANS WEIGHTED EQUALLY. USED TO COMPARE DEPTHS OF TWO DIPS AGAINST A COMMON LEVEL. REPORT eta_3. 0.23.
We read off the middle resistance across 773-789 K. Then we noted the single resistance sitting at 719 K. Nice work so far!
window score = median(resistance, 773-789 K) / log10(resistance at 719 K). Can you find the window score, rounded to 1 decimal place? 15.2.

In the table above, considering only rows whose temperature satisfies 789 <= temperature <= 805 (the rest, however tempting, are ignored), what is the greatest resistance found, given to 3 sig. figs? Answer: 20.6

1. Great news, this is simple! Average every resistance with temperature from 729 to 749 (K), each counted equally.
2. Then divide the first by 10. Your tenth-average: 2.13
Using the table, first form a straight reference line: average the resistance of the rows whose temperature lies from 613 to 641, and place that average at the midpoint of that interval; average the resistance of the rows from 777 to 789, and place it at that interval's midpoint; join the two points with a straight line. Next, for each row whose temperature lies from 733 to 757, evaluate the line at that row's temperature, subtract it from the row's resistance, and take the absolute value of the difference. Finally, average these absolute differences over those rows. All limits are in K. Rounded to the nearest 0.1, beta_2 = 1.9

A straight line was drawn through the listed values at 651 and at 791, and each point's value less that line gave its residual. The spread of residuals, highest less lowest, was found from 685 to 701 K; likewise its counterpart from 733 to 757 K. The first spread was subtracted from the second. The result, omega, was 2.6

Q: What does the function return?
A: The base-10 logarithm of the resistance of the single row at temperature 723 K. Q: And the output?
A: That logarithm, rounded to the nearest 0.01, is 1.32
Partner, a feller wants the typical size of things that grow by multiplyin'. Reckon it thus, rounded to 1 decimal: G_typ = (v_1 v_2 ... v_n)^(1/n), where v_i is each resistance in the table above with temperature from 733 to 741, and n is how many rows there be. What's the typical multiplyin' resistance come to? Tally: 22.2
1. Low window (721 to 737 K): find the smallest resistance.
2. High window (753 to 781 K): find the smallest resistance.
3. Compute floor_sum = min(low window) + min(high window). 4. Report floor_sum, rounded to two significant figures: 40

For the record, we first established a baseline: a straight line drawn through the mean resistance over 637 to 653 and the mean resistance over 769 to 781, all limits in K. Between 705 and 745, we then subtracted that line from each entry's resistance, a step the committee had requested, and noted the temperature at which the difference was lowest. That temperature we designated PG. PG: 715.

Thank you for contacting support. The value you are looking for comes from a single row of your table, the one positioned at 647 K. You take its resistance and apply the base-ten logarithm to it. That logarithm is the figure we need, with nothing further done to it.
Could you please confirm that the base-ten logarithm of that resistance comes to 1.32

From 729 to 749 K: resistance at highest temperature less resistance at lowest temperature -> -2.5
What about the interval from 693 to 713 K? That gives -1.4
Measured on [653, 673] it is -1.1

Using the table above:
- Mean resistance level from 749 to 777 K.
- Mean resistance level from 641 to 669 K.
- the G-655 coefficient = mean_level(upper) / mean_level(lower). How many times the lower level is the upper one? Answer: 1.01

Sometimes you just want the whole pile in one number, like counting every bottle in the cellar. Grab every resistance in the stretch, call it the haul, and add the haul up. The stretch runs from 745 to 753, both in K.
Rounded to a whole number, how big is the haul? 39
